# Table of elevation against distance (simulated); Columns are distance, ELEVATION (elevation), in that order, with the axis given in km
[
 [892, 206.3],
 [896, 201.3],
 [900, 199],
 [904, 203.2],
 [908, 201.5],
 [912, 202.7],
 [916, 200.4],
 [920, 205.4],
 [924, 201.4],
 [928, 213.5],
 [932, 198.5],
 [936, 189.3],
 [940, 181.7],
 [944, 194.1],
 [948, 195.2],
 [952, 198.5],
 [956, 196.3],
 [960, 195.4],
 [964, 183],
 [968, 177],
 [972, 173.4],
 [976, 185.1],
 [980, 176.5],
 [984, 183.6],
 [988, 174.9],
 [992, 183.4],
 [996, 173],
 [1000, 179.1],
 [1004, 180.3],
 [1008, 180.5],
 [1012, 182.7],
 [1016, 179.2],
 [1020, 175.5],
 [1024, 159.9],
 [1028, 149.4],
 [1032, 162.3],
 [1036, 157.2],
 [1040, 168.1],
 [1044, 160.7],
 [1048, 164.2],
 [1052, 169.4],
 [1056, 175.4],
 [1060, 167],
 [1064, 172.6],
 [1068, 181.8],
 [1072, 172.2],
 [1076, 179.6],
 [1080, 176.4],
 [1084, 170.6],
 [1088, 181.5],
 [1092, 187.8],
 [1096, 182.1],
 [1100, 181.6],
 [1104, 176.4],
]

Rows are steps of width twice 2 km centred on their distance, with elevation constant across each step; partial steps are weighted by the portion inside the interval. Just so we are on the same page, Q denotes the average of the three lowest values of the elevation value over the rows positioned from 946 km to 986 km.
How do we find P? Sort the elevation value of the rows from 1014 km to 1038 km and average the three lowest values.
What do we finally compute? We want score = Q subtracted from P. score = -20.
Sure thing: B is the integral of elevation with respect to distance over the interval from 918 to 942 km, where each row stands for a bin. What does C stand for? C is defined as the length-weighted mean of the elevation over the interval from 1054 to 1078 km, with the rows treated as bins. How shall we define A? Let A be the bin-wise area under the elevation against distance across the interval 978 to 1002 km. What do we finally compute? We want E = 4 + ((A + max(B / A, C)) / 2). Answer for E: 2232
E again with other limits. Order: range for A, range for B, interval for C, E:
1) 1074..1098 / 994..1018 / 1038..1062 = 2244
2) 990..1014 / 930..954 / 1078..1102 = 2252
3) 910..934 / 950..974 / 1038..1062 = 2532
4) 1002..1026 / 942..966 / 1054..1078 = 2208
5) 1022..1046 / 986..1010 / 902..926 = 2020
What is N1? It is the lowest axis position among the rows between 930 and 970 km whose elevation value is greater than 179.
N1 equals 932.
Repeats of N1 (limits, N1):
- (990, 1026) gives 992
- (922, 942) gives 924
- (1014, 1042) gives 1016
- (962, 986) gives 964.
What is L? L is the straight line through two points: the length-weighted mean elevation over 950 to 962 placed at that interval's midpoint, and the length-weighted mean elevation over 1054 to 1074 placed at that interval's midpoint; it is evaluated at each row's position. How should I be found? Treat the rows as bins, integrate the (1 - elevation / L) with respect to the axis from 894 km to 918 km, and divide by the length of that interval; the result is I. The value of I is 0.029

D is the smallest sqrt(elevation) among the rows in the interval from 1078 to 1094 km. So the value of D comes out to 13.1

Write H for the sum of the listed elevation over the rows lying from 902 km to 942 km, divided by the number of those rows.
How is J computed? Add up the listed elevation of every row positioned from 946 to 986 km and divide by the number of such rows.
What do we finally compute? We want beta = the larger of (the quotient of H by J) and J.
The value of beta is 186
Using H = 200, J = 186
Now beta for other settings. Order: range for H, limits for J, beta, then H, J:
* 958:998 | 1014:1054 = 165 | 181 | 165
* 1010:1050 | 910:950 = 198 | 166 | 198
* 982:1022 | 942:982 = 187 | 179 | 187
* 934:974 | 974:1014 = 180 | 188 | 180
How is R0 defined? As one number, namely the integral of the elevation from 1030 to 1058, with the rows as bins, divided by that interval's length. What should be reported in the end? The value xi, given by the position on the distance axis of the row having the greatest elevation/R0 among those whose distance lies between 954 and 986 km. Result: 956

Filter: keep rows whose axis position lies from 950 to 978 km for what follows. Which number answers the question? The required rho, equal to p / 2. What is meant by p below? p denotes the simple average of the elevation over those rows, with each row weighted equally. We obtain 93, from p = 187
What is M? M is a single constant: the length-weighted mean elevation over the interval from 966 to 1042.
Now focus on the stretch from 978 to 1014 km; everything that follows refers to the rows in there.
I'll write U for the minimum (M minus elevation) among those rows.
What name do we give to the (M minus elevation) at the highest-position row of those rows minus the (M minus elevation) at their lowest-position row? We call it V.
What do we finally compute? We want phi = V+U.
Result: -16.1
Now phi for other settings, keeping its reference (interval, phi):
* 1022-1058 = -17.2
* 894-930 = -52.0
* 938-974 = -16.5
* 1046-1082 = -20.3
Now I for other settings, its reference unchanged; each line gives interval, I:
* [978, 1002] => 0.059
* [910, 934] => 0.001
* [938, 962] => 0.022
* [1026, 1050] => 0.106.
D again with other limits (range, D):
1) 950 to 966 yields 13.5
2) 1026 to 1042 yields 12.2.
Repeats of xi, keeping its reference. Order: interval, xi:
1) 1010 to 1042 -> 1012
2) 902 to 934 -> 928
